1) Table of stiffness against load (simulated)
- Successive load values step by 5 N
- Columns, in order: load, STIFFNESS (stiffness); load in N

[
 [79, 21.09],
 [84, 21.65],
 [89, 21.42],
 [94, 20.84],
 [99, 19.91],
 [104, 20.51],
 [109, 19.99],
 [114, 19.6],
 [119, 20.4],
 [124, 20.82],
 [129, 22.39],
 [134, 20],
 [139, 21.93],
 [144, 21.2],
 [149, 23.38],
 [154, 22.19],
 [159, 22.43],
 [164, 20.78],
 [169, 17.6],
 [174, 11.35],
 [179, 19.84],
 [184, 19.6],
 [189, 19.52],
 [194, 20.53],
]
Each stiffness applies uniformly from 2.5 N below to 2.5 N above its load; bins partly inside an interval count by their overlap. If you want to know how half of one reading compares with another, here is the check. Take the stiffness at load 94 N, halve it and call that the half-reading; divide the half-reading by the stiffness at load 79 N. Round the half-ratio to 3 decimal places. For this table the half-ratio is 0.494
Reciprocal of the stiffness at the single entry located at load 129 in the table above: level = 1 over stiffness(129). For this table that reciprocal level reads 0.045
